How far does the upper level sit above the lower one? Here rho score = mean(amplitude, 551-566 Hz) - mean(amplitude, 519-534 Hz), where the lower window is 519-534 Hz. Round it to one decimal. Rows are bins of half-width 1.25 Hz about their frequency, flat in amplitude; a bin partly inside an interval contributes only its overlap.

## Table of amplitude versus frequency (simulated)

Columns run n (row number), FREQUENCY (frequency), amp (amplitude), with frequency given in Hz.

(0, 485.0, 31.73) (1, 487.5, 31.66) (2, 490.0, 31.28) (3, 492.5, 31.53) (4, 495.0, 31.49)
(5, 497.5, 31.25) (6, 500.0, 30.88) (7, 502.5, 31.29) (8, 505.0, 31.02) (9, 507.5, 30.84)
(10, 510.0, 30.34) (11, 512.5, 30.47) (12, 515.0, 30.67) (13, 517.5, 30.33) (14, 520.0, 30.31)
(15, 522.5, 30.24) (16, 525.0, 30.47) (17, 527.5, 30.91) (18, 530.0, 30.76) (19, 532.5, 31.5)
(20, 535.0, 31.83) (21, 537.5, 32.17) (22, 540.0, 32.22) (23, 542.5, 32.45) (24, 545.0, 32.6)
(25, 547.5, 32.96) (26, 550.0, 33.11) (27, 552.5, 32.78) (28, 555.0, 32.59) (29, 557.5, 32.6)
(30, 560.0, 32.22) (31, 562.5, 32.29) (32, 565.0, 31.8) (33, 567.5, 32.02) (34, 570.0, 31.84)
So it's 1.7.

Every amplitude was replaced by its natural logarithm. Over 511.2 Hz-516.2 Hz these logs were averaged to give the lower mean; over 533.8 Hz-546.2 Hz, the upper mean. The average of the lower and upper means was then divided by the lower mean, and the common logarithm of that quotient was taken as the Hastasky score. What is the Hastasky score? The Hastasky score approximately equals 0.0034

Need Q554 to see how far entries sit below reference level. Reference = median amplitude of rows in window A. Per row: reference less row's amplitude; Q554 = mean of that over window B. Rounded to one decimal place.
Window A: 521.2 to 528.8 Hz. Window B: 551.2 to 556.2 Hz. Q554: -2.2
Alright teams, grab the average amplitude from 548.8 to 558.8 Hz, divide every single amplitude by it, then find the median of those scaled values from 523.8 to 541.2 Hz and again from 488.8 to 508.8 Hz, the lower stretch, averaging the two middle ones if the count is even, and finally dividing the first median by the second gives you 1.01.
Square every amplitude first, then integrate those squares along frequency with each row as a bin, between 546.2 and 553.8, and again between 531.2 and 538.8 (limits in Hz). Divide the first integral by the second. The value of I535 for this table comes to 1.07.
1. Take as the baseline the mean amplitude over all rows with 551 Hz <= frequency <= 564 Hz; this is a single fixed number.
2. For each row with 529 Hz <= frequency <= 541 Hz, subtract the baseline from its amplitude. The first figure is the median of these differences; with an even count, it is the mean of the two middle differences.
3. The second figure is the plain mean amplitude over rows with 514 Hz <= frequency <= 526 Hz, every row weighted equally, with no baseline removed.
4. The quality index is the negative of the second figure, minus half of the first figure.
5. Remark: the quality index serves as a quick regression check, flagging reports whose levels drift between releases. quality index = -30.1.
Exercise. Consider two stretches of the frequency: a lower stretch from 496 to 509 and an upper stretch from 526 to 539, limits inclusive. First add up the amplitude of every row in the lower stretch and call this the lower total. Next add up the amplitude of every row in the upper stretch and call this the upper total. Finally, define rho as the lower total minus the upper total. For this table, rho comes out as -2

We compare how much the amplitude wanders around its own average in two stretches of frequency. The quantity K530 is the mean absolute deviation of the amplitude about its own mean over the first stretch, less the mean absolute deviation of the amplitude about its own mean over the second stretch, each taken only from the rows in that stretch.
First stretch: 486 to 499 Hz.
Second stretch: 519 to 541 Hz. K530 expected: -0.55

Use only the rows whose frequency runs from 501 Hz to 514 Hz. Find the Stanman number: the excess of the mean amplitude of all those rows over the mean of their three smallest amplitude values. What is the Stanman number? 0.24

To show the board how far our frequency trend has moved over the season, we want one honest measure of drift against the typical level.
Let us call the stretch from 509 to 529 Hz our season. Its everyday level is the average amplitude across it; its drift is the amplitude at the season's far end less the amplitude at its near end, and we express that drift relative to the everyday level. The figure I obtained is 0.02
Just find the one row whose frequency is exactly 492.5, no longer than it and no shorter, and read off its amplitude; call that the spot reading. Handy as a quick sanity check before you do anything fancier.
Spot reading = 31.53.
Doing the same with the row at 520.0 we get 30.31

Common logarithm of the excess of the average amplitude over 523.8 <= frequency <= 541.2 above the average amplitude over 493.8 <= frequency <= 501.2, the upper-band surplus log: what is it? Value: -0.69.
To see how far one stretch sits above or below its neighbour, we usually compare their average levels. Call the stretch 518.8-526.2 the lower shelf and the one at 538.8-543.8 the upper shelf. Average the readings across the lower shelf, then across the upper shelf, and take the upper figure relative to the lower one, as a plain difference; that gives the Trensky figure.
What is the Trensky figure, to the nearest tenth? 2.0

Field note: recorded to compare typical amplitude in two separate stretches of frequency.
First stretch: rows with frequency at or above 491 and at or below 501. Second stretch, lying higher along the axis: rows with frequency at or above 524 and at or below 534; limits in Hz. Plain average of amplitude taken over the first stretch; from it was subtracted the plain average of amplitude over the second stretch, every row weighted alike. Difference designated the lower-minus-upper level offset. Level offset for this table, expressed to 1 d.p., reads 0.4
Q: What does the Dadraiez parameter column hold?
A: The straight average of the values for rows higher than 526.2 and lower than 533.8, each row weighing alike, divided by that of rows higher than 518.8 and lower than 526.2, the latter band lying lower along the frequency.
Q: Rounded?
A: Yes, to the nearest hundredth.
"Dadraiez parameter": 1.02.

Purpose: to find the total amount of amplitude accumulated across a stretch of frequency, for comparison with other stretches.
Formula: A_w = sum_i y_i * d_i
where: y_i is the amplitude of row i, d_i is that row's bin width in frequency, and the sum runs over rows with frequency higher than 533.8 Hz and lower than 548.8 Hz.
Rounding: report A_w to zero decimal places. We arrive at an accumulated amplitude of 486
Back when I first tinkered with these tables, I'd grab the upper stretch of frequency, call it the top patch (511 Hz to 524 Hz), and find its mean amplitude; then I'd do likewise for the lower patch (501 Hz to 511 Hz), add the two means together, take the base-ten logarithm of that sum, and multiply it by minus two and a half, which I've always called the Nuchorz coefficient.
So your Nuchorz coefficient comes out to -4.47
